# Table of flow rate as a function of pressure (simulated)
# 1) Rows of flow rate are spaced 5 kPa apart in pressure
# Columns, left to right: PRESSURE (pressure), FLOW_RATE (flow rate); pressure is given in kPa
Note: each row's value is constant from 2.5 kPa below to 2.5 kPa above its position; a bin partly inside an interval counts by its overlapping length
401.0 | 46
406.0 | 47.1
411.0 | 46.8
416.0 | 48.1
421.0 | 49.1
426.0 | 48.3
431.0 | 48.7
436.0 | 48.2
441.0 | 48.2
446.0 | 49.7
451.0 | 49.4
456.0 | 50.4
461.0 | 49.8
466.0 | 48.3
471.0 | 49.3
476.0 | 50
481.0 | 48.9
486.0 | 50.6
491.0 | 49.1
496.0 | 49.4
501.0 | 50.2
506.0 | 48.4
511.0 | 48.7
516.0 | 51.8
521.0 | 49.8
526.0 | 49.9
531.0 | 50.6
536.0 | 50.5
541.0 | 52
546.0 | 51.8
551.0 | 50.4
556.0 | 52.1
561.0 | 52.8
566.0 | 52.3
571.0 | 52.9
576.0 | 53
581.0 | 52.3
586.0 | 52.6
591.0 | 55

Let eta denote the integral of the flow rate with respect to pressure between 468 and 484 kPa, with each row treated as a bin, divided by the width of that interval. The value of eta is 49.4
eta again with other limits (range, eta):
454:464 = 50.0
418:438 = 48.6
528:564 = 51.4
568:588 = 52.7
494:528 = 49.7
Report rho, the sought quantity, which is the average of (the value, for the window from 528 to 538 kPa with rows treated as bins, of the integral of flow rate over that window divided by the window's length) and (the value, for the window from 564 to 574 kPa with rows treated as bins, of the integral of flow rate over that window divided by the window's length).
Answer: 51.6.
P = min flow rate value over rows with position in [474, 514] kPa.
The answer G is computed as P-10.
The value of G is 38.4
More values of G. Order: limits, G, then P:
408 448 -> 36.8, 46.8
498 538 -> 38.4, 48.4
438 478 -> 38.2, 48.2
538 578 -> 40.4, 50.4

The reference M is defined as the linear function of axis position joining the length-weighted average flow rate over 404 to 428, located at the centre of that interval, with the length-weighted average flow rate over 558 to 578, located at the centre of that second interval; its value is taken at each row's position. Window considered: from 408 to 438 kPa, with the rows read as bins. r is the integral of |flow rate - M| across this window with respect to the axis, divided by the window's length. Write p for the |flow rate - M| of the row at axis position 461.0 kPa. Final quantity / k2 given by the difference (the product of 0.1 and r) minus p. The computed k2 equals -0.4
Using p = 0.48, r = 0.49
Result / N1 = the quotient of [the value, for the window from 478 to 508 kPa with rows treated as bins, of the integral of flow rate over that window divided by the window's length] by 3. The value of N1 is 16.5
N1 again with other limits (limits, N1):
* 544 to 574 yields 17.4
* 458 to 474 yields 16.4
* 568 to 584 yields 17.6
